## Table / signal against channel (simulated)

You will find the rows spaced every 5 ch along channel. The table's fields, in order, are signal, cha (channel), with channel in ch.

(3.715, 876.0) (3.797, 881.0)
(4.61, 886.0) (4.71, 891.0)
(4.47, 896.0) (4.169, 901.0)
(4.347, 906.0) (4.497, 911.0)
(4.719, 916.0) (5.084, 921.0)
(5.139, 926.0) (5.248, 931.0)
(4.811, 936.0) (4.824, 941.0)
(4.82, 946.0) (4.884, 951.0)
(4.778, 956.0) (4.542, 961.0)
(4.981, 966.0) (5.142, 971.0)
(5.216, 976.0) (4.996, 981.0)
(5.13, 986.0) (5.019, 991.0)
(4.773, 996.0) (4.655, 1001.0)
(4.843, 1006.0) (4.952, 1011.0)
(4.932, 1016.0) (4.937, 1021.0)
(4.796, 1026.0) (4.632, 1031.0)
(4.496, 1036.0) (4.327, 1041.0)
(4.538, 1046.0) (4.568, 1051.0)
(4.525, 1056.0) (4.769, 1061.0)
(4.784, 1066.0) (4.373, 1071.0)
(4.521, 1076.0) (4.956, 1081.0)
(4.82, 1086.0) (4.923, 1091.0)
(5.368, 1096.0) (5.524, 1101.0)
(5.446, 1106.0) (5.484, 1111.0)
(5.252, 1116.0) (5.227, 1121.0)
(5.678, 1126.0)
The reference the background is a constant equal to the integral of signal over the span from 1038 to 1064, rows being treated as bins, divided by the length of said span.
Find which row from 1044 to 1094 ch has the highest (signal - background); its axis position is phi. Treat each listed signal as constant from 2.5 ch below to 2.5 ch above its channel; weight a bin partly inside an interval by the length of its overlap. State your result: 1081.0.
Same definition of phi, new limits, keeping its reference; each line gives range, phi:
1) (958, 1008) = 976.0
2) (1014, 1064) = 1021.0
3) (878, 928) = 926.0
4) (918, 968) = 931.0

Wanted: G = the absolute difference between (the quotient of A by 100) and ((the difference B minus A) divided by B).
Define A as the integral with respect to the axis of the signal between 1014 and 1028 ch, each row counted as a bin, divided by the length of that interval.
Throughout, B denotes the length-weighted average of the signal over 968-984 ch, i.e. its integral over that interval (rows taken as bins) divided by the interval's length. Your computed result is 0.005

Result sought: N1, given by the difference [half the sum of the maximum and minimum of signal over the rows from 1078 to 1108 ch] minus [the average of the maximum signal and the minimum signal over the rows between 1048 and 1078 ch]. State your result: 0.59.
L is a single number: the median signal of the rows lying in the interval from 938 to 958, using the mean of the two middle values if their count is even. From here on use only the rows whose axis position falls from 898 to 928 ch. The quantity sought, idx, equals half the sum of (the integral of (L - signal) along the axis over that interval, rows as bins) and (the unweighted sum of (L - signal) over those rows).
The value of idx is 3.1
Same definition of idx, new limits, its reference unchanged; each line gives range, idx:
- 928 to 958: -1.4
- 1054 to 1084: 2.9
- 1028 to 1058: 5.5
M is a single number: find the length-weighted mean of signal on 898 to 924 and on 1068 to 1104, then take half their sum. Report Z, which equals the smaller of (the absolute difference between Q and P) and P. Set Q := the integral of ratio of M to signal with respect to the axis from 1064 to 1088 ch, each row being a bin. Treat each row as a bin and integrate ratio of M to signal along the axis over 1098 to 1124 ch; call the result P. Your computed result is 1.46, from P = 22.9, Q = 24.4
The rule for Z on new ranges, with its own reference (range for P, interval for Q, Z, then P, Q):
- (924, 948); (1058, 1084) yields 3.46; 23.0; 26.5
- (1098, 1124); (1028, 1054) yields 4.44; 22.9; 27.4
